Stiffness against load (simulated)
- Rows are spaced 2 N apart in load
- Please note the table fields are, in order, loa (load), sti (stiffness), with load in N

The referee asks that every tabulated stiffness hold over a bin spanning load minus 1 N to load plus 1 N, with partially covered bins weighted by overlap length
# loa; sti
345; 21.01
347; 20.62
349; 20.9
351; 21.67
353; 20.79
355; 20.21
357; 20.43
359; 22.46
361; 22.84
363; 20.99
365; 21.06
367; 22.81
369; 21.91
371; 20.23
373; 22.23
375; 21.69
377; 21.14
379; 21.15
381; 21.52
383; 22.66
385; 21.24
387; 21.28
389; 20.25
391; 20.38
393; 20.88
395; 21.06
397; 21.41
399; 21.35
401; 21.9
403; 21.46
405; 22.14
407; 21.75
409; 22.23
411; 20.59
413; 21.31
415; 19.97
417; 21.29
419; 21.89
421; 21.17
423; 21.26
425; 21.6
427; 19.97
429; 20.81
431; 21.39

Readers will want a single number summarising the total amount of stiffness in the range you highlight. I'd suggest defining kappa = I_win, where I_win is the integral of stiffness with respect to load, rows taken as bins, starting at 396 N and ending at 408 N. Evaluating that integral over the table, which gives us 260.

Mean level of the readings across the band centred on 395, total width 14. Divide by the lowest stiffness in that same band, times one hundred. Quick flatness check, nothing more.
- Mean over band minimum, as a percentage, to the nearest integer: 104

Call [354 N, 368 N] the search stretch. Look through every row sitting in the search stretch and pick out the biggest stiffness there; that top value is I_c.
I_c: 22.84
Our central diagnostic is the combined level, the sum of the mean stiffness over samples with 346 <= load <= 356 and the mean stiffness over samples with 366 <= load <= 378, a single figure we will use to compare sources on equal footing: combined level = 42.5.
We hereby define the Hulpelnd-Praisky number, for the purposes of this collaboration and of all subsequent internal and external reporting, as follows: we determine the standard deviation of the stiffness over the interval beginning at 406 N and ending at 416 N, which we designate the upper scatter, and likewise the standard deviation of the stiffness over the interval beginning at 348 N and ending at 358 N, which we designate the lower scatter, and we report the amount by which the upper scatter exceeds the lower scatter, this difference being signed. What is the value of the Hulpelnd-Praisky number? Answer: 0.3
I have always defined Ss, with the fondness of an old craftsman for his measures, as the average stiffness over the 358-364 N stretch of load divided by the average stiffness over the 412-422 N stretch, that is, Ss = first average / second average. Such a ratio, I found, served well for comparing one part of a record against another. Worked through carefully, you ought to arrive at 1.05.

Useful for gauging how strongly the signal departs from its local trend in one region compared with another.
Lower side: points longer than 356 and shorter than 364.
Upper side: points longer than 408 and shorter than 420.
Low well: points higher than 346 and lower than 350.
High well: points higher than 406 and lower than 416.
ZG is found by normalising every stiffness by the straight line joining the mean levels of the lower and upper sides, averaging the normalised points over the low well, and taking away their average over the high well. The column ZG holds -0.044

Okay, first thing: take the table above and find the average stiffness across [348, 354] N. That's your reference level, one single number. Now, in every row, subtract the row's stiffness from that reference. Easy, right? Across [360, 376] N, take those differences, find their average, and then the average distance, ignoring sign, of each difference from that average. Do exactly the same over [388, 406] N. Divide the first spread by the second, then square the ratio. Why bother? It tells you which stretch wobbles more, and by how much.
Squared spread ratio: 2.1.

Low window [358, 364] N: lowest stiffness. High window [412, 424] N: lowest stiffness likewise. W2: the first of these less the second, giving 1.0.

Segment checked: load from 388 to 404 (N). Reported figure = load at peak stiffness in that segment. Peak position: 401 N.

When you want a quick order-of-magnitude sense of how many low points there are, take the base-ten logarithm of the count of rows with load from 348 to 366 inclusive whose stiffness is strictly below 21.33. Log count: 0.78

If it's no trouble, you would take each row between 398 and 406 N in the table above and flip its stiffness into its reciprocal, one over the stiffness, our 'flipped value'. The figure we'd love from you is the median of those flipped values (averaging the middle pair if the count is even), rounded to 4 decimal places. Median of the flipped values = 0.0461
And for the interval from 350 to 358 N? 0.0485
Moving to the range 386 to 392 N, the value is 0.0491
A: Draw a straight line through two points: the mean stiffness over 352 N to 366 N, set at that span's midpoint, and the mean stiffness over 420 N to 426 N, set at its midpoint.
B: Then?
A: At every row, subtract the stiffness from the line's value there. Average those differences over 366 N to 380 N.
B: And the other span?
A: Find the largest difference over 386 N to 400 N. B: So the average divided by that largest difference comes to -0.31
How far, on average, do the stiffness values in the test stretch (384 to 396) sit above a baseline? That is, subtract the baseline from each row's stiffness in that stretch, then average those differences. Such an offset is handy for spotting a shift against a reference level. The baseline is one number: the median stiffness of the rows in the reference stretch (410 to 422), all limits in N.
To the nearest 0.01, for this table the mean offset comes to -0.38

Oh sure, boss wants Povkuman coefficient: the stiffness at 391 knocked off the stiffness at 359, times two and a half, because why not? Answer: 5.2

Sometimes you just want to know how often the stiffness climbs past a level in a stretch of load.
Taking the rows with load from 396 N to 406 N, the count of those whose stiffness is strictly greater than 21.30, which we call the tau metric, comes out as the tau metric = 5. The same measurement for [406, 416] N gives 3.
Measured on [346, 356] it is 1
